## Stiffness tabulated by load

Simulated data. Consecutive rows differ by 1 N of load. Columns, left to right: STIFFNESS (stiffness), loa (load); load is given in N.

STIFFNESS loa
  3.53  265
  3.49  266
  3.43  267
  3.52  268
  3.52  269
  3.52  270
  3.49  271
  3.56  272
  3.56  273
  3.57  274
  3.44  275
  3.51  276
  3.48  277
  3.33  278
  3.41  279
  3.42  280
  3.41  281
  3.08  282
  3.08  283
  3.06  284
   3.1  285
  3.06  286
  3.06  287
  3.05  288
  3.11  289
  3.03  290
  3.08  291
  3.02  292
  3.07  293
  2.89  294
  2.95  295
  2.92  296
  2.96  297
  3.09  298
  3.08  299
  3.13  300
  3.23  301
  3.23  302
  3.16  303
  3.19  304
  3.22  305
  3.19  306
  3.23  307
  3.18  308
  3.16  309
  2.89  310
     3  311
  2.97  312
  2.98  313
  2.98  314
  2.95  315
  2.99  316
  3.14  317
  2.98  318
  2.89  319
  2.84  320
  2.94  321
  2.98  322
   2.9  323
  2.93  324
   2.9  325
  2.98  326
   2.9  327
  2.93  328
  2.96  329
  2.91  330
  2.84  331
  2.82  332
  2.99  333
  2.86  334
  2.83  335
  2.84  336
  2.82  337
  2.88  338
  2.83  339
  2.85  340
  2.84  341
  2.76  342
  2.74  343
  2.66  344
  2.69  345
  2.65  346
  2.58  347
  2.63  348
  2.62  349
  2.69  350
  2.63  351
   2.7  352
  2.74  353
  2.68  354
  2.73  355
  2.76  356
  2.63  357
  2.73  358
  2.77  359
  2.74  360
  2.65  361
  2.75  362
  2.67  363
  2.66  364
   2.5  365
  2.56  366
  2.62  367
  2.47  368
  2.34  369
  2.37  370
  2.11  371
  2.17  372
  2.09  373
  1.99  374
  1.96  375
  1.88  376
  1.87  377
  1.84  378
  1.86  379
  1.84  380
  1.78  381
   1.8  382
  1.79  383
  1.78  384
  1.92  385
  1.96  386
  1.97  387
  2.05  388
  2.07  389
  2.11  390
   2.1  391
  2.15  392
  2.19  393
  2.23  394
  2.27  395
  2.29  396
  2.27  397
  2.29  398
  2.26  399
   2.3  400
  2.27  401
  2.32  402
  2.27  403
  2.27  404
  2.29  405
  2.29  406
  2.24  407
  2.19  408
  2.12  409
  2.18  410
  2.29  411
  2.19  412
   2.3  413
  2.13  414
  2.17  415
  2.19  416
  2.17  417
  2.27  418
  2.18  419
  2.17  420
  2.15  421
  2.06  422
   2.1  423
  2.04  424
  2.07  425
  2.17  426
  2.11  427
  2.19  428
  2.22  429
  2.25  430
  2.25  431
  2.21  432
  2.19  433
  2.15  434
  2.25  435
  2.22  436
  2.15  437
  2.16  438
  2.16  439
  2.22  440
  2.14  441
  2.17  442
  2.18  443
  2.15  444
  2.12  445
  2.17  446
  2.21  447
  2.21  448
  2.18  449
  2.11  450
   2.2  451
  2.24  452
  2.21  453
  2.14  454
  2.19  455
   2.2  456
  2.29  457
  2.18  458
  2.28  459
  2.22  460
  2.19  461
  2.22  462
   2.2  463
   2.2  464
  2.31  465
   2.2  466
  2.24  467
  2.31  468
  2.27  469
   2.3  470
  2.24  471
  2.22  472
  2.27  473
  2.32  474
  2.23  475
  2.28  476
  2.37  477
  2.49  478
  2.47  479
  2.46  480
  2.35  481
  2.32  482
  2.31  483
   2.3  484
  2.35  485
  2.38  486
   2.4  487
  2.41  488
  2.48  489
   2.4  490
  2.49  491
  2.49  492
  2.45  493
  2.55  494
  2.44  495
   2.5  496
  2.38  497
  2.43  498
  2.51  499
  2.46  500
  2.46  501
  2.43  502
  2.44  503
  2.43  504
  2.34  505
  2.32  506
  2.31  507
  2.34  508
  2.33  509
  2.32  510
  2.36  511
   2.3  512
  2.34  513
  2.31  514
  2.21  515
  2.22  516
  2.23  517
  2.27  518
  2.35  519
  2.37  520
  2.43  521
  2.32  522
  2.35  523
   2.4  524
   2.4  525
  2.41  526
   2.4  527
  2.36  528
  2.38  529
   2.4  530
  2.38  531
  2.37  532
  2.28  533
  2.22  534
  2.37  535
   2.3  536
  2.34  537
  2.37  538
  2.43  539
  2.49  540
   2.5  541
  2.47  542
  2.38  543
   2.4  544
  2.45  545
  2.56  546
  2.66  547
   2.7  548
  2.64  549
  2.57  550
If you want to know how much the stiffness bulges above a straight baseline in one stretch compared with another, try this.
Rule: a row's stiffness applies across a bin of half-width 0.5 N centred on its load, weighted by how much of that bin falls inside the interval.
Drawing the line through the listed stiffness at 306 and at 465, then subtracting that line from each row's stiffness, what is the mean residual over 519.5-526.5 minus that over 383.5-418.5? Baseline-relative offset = 0.88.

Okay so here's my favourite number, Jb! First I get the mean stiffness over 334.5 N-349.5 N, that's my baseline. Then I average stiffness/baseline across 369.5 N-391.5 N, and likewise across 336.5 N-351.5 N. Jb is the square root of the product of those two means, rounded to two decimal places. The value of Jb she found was 0.84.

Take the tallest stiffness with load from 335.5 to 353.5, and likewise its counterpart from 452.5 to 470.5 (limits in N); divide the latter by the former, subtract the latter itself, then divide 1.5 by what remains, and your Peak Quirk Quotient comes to -0.99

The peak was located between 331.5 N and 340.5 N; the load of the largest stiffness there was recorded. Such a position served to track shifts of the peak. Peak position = 333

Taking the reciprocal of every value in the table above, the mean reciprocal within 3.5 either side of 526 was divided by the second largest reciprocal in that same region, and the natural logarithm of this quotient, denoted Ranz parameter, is -0.0108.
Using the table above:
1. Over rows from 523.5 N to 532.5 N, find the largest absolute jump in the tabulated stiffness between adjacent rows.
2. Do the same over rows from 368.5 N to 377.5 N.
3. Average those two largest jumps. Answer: 0.150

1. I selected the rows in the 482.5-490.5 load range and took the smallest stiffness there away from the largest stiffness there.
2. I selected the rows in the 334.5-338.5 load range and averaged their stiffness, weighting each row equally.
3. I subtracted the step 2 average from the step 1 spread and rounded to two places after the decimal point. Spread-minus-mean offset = -2.66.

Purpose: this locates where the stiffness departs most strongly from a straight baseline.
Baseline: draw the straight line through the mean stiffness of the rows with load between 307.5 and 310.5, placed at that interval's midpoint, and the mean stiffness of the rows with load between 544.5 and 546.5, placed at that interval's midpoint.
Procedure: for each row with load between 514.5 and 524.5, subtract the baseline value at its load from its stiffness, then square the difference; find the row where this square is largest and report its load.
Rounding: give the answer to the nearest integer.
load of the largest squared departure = 515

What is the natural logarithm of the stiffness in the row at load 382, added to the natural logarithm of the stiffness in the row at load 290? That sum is 1.70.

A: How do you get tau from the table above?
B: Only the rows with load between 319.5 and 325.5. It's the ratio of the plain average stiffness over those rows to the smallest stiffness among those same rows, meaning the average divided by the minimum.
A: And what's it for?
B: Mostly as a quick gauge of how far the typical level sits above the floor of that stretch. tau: 1.03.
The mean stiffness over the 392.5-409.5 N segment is 2.26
